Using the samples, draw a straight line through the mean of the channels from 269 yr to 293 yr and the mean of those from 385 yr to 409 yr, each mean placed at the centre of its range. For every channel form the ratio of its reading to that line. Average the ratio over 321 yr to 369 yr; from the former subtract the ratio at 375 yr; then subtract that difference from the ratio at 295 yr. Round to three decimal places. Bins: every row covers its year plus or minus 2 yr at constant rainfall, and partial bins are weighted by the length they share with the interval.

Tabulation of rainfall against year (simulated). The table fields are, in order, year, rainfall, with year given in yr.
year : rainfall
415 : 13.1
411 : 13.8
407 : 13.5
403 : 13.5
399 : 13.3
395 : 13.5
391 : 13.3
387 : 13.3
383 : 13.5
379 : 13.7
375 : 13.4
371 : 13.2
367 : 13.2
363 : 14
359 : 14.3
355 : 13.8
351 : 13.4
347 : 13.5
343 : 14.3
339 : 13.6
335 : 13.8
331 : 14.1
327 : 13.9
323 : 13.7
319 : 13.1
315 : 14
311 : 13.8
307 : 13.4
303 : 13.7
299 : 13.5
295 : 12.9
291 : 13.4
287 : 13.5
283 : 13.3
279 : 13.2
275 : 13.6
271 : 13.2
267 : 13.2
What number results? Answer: 0.934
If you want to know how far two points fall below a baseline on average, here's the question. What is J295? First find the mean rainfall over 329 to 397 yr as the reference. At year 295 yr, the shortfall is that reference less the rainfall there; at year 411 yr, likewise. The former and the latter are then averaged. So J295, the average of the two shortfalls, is 0.291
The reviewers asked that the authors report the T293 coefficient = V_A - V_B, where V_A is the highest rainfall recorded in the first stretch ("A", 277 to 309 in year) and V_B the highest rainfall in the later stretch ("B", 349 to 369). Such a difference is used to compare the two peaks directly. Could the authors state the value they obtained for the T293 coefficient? -0.60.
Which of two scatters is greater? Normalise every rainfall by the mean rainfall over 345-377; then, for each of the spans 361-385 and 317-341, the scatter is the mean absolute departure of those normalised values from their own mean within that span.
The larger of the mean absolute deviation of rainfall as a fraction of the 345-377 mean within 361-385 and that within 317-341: 0.0172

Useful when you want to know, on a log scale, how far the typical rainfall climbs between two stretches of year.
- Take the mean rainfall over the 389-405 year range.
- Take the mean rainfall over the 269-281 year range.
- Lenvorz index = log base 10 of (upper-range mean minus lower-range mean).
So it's -1.18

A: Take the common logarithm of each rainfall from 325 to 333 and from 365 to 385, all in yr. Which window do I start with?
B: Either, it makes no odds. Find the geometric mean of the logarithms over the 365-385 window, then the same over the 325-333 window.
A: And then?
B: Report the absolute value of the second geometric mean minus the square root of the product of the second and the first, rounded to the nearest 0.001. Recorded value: 0.010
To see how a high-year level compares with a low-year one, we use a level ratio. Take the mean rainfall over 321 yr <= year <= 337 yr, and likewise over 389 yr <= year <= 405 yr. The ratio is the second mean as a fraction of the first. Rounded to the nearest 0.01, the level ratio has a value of 0.97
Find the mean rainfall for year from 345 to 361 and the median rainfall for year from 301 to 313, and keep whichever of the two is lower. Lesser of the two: 13.7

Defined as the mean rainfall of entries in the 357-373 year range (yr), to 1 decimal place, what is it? 13.7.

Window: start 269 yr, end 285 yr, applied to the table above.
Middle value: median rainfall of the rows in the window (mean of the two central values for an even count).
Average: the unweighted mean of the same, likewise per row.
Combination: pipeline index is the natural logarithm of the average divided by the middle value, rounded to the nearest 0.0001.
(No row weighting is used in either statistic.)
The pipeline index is 0.0056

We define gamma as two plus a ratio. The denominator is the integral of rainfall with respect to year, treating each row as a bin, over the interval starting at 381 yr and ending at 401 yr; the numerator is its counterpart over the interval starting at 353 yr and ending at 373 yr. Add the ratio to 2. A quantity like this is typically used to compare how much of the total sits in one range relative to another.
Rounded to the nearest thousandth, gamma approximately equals 3.024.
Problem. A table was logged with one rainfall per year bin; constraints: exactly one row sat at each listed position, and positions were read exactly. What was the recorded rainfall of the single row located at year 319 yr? 13.1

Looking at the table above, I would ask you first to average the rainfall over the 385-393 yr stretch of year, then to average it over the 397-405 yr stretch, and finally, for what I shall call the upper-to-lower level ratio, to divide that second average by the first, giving 1.01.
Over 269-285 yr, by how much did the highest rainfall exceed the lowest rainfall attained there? 0.40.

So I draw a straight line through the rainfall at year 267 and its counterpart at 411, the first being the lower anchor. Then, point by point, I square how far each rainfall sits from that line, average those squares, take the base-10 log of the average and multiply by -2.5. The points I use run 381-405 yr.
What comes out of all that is 2.34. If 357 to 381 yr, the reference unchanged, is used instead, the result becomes 1.84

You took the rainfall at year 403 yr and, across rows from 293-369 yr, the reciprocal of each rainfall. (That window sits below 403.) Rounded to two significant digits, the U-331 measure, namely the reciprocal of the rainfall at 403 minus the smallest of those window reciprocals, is 0.0041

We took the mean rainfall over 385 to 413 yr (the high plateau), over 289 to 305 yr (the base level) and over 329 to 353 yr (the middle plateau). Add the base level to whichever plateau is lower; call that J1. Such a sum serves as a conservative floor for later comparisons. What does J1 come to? 26.83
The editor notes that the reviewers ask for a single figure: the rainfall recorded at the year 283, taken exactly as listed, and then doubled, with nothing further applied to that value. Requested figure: 26.6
